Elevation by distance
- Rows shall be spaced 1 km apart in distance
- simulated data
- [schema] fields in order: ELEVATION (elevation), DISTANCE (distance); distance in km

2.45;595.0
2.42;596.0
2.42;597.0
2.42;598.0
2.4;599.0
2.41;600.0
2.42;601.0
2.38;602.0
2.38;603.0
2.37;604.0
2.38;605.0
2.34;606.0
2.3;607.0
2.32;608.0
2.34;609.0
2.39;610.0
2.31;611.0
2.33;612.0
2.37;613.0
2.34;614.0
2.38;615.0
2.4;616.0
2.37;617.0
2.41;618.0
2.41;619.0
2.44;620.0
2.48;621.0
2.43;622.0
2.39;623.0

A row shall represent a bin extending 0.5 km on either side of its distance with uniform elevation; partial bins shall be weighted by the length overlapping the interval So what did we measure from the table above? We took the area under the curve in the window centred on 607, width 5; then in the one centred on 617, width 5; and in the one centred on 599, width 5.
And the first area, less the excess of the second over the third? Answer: 11.78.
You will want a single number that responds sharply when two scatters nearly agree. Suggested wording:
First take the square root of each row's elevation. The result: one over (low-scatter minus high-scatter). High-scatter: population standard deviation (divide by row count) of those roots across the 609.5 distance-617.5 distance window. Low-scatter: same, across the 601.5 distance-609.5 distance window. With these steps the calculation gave -8429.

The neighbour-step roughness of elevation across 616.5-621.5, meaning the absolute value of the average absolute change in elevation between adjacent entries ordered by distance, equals 0.0275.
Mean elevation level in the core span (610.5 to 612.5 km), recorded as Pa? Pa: 2.32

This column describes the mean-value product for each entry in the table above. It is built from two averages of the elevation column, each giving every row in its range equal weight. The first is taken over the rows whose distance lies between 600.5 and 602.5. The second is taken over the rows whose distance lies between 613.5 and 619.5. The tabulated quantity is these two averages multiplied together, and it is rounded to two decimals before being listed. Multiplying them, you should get 5.72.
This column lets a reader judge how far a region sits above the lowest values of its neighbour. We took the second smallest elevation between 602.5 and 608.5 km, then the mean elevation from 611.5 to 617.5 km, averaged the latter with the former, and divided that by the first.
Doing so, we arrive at 1.01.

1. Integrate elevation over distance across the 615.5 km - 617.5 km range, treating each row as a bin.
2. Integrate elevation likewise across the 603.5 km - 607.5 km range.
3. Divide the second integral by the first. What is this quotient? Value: 2.0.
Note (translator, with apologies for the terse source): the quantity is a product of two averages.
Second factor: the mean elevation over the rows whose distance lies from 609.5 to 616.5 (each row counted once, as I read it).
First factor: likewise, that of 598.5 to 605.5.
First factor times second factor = 5.64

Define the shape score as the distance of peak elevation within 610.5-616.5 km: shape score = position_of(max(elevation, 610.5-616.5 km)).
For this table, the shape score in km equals 616.0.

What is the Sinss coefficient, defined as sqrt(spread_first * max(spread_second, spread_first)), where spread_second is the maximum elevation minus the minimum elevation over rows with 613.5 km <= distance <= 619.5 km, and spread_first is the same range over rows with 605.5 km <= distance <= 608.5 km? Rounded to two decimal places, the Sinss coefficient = 0.05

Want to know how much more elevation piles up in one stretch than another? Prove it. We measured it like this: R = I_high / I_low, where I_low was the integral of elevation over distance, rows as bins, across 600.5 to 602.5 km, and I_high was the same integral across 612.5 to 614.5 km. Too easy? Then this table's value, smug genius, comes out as 1.0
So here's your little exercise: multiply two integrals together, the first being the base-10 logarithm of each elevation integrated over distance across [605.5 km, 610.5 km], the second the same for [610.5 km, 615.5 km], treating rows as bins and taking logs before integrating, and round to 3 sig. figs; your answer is 3.41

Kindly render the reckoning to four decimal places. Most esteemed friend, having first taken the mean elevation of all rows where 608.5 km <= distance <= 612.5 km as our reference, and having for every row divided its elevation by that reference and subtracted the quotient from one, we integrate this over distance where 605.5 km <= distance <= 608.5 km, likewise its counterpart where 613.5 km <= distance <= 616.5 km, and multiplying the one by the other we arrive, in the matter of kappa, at -0.0011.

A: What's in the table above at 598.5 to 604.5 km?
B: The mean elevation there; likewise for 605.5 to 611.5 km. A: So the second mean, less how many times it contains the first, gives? 1.36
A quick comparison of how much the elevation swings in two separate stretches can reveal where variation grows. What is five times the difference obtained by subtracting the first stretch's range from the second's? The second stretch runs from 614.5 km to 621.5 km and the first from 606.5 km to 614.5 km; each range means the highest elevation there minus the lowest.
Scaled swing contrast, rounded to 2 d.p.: 0.10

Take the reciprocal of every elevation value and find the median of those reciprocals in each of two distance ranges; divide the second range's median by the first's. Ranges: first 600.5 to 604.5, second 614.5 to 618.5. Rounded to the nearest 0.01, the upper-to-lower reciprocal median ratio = 1.00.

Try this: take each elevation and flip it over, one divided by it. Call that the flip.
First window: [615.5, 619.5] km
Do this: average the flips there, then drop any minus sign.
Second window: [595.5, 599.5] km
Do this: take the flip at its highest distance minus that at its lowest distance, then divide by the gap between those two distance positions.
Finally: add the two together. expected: 0.418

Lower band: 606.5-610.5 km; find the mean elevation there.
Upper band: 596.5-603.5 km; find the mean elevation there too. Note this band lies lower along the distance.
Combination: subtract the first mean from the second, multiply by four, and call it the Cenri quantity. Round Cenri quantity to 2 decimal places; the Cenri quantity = 0.27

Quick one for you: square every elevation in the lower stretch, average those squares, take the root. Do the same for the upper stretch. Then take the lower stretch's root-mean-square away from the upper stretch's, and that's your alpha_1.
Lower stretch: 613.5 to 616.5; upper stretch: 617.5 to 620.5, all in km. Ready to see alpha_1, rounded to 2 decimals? 0.05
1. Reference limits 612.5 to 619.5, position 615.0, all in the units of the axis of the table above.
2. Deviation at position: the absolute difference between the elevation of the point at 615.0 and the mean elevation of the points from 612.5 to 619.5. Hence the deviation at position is 0.00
